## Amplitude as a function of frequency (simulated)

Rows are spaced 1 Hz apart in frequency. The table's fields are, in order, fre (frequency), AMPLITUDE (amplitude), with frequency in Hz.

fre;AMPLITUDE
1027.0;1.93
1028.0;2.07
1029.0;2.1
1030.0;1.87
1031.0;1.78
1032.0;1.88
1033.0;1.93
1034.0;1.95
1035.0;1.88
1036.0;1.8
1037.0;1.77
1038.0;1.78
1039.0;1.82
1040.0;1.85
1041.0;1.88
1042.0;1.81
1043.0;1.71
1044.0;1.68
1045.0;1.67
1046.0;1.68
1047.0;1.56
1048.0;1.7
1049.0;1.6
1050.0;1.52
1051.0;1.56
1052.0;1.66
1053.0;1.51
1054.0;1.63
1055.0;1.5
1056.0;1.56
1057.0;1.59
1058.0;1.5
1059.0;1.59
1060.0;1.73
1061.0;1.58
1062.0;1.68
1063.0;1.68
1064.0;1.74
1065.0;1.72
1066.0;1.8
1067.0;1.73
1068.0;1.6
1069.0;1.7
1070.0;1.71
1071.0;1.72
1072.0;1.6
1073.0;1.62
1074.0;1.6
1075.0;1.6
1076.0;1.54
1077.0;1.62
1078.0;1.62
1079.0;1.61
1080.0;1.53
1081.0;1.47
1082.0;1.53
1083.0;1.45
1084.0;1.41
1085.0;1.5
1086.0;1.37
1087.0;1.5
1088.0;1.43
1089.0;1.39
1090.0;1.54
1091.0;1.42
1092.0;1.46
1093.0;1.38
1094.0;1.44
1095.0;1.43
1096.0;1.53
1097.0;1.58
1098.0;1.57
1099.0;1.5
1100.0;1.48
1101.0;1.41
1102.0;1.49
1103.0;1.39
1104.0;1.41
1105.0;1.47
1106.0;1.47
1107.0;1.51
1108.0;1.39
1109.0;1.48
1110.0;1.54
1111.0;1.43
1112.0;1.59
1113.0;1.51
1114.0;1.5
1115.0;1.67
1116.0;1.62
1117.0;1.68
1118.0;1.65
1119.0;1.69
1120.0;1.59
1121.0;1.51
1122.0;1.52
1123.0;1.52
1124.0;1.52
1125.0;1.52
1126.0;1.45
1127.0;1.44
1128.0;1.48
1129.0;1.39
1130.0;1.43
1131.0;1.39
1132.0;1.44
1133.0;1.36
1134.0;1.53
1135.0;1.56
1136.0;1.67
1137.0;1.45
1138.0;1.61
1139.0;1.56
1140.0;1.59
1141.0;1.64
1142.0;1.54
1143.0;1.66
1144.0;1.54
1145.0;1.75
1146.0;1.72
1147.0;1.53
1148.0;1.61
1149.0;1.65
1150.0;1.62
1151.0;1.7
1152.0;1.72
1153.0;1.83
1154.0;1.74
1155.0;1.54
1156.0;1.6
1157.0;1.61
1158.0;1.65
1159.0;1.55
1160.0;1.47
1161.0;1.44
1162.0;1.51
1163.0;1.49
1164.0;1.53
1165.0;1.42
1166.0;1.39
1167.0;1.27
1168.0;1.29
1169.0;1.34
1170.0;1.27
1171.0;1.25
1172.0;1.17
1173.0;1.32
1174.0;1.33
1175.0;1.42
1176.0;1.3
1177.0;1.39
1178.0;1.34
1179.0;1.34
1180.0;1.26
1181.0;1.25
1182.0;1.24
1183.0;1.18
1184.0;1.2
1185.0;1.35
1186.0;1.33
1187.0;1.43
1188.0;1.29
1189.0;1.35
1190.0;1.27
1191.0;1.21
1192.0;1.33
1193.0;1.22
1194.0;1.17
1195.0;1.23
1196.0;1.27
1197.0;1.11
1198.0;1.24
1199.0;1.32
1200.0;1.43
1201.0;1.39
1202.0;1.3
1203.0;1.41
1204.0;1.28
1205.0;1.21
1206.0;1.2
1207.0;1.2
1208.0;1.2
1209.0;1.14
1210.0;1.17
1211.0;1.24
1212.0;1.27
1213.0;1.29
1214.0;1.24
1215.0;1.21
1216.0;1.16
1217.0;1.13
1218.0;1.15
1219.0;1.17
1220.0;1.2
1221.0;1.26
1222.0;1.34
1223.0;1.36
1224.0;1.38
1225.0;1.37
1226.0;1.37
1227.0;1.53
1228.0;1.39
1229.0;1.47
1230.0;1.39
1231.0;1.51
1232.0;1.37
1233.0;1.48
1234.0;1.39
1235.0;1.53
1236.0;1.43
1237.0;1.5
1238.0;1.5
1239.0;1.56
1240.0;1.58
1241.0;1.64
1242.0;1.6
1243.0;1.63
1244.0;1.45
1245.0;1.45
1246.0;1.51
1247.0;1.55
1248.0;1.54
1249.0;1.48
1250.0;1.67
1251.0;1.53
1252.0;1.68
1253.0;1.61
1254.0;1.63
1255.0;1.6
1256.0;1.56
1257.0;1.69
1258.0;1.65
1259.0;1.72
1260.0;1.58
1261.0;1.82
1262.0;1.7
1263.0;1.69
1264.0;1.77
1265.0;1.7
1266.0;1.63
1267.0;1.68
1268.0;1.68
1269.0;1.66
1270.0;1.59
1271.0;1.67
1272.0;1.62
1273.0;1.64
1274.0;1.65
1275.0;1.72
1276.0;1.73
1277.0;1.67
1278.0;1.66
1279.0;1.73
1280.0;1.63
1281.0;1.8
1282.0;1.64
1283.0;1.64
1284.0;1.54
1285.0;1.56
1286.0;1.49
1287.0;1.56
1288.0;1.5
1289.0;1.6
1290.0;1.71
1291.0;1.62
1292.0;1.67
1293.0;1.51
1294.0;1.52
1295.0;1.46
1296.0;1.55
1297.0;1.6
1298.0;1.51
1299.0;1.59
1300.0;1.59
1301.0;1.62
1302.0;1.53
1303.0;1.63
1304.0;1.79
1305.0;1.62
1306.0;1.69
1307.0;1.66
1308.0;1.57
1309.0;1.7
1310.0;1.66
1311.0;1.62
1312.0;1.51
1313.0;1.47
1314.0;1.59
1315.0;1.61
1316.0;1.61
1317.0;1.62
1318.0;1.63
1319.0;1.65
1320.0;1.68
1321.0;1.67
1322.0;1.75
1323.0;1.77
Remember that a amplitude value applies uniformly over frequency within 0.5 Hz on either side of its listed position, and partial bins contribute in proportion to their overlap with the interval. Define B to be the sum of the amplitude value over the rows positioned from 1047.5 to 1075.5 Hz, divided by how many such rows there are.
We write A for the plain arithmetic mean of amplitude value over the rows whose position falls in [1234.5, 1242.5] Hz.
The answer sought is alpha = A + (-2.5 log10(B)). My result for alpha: 1.0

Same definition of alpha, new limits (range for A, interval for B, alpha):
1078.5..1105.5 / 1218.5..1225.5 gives 1.2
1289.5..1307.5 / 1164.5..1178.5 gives 1.3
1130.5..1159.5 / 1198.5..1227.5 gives 1.3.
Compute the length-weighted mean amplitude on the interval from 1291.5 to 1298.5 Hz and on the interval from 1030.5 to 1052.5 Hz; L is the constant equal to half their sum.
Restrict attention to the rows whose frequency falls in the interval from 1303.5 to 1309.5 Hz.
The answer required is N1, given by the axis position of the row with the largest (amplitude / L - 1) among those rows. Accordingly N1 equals 1304.0 Hz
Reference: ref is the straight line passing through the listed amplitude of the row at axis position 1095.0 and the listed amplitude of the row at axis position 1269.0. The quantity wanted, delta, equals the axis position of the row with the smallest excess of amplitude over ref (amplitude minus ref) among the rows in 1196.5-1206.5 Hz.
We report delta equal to 1197.0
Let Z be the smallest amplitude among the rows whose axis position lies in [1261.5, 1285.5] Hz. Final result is 1.54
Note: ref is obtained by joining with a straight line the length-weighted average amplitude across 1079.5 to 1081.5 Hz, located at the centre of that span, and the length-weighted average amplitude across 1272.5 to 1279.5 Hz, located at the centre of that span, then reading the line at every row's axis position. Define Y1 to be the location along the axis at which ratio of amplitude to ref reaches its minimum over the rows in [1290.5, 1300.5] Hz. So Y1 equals 1295.0 Hz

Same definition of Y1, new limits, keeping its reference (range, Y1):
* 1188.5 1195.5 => 1194.0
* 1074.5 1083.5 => 1083.0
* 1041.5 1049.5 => 1047.0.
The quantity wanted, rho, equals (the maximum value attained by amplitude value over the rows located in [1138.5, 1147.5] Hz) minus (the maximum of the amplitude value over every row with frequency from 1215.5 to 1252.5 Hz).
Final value 0.1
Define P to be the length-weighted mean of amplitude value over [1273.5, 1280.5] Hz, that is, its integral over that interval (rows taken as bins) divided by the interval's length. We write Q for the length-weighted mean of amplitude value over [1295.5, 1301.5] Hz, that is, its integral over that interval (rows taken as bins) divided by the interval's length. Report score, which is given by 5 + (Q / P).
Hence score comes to 5.94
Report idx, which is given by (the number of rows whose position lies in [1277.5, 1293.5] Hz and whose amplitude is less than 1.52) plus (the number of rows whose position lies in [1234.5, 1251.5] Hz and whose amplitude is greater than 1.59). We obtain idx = 7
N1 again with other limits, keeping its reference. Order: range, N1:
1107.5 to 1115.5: 1115.0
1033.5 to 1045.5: 1034.0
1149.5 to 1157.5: 1153.0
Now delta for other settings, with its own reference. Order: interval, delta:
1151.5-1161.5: 1161.0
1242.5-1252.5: 1245.0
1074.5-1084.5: 1084.0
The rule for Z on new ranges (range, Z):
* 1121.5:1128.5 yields 1.44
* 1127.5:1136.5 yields 1.36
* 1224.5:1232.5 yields 1.37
